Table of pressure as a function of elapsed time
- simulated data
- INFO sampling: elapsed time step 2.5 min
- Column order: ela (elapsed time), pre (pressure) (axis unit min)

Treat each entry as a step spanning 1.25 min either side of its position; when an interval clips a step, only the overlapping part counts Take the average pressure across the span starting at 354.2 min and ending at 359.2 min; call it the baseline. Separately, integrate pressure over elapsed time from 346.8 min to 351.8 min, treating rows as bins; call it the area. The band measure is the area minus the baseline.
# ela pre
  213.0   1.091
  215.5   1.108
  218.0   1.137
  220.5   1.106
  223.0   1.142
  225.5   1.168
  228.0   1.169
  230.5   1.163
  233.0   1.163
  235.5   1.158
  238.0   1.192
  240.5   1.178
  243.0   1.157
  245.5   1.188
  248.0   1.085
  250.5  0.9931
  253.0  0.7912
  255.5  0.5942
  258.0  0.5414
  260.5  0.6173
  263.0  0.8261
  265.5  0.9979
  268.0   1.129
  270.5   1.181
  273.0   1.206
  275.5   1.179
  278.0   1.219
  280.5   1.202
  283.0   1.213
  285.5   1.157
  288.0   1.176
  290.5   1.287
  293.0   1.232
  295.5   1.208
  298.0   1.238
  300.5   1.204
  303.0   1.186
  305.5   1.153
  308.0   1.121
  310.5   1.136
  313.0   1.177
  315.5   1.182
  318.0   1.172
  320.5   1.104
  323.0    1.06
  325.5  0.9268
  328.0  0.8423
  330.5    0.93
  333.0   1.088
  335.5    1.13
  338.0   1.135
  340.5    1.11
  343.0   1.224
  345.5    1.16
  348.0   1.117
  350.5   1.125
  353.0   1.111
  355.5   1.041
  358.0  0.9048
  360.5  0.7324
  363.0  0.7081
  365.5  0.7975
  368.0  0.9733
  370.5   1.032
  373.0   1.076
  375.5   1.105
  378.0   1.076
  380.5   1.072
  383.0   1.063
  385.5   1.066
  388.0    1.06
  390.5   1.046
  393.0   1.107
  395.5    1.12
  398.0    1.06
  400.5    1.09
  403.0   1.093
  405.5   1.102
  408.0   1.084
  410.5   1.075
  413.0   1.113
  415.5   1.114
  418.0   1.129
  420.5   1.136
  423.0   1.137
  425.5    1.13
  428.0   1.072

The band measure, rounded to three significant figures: 4.63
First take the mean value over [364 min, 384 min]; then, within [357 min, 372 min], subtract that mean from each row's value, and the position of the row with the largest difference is 370.5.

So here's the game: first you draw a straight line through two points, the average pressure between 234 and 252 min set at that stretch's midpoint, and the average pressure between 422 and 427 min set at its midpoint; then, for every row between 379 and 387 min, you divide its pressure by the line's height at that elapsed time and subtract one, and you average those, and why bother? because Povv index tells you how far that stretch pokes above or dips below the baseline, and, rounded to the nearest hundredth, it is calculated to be -0.06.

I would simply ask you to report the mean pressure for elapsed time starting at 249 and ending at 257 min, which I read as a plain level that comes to 0.79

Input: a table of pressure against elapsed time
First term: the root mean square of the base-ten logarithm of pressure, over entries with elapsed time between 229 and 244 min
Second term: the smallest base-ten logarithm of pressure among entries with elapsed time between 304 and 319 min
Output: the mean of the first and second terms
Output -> 0.059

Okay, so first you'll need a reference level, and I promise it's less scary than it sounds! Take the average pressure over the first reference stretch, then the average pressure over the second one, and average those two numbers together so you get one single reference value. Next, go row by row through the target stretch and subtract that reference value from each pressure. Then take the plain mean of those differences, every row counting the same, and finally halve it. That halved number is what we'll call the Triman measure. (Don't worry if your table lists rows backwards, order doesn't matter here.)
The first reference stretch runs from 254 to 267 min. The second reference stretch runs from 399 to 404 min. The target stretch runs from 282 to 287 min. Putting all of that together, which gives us 0.14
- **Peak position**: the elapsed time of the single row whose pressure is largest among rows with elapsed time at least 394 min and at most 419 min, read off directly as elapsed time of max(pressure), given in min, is 418.0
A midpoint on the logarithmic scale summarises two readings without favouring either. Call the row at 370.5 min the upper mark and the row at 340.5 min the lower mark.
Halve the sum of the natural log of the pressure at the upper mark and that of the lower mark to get 0.068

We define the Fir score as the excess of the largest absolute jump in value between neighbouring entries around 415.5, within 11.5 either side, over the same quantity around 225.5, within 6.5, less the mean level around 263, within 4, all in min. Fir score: -0.81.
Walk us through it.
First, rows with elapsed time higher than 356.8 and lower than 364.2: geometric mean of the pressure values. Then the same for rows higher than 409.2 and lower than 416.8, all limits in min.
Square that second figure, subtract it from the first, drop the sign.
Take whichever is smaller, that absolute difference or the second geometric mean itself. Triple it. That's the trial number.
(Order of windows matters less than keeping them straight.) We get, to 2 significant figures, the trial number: 1.3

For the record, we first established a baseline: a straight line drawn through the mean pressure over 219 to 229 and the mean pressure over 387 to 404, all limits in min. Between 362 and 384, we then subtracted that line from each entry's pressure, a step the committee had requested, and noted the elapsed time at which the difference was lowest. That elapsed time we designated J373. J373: 363.0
